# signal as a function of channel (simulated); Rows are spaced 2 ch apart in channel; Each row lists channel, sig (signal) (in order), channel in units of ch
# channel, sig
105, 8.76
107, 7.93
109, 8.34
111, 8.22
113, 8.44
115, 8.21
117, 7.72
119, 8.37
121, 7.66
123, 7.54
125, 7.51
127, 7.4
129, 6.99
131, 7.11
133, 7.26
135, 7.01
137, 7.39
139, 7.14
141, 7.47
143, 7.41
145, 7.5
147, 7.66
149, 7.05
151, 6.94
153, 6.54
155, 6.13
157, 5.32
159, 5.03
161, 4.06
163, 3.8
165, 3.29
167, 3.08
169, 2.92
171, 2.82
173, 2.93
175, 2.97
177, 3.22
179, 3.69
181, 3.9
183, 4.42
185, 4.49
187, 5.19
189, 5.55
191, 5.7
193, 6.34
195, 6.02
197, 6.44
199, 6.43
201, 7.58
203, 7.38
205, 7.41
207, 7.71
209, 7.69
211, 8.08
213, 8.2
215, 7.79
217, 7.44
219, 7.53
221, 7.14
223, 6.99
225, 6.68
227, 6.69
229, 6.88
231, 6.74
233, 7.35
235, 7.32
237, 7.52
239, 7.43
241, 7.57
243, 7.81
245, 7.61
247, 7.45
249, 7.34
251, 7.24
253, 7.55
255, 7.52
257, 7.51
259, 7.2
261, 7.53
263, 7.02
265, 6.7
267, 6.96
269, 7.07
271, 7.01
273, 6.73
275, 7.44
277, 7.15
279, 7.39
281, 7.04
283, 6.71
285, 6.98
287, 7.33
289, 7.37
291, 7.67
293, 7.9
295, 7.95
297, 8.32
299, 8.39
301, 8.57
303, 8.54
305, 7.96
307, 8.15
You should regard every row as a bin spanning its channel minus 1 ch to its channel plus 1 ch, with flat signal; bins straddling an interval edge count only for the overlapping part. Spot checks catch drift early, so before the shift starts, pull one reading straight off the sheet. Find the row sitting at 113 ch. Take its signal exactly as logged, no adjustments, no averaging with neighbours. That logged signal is 8.44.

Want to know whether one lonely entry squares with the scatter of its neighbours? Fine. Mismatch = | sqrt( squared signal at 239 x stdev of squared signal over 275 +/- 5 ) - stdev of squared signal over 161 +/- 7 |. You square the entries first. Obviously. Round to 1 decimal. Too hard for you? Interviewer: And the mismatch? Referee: 4.7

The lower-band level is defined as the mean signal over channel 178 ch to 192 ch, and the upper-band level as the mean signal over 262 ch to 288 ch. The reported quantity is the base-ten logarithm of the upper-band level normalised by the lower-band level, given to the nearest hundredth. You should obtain 0.17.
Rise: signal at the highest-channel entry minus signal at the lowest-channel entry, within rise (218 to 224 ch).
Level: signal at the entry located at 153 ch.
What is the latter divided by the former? -12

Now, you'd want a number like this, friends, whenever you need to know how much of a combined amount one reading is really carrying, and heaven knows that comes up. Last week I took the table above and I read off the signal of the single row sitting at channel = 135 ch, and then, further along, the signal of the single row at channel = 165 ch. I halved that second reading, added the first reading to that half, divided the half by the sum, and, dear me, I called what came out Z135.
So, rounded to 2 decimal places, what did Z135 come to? 0.19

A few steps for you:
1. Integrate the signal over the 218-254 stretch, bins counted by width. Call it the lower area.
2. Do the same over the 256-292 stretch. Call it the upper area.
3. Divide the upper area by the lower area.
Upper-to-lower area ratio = 1.0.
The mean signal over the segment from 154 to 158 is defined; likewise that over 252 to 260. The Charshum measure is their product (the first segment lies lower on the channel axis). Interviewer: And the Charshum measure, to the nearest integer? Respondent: 43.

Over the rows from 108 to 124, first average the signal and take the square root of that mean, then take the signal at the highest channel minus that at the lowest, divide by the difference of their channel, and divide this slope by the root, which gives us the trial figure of -0.020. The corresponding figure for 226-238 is 0.031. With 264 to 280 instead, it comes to 0.019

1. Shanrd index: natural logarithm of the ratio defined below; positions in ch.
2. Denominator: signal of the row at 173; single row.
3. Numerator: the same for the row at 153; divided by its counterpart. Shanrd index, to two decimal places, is 0.80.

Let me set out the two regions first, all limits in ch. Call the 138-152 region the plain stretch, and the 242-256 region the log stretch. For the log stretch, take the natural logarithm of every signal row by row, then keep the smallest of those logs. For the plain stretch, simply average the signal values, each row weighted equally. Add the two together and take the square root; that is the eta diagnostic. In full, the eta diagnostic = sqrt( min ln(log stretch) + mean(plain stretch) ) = 3.0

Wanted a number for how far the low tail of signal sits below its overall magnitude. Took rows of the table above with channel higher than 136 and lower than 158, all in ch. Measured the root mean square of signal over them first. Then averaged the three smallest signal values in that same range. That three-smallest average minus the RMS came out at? -1.00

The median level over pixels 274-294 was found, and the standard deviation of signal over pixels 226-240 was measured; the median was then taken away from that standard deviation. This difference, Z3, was -7.0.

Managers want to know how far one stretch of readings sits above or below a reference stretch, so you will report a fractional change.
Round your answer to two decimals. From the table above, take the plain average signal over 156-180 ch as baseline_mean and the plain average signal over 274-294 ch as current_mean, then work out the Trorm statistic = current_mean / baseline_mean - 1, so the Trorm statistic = 1.03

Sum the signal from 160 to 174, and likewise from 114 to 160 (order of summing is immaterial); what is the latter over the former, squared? 52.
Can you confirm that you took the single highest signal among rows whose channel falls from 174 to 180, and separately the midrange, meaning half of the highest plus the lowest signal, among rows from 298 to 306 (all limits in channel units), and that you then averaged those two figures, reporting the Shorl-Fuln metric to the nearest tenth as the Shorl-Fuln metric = 6.0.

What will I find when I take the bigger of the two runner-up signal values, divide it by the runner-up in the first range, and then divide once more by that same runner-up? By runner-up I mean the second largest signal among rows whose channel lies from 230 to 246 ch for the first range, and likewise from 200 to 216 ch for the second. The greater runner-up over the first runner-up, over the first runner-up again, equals 0.14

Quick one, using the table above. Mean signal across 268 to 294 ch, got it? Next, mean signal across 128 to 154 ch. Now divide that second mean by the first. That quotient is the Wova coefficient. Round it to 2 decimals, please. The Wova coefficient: 1.00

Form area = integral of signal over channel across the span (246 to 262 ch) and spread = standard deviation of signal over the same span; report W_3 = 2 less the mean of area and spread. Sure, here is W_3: -57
